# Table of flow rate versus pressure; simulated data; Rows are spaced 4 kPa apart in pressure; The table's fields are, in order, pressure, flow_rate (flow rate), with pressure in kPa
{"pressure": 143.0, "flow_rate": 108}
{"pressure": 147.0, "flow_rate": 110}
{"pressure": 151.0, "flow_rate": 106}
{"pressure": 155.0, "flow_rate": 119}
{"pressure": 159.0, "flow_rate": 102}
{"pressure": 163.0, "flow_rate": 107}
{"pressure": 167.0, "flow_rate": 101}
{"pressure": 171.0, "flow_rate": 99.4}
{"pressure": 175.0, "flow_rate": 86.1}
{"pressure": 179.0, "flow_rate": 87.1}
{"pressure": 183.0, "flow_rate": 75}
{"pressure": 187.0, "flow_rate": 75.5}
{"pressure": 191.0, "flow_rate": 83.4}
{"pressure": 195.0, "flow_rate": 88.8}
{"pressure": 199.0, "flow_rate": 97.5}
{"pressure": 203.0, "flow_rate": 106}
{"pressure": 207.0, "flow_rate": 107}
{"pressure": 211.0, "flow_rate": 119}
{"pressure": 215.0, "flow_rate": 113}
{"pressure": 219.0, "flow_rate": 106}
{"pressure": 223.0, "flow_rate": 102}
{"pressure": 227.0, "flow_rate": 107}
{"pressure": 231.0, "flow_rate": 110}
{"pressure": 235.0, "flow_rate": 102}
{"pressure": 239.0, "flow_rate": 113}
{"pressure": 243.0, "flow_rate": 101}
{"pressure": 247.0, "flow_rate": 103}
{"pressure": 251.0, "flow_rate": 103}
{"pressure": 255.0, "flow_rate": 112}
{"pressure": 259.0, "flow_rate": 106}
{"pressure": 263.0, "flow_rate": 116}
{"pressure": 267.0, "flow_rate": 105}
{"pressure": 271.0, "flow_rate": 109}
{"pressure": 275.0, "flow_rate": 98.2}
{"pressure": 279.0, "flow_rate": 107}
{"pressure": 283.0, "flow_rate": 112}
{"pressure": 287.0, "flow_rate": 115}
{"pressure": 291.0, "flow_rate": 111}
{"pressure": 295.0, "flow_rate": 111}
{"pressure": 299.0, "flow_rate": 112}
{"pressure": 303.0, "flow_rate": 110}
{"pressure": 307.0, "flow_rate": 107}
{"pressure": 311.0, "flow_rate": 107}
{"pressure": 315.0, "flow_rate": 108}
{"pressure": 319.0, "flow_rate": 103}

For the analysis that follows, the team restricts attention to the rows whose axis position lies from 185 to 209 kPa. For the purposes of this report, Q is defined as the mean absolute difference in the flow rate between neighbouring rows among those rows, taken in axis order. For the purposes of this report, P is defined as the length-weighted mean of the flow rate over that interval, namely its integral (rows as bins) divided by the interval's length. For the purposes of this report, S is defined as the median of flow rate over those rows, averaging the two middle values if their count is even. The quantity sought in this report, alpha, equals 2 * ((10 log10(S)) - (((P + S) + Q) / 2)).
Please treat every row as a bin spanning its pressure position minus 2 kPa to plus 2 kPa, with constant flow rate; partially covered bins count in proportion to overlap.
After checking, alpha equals -153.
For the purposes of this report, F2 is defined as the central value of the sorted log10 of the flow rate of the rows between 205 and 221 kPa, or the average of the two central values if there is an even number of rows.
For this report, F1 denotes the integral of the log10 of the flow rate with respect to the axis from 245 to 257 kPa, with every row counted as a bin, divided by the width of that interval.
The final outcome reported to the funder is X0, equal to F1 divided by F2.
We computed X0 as 0.99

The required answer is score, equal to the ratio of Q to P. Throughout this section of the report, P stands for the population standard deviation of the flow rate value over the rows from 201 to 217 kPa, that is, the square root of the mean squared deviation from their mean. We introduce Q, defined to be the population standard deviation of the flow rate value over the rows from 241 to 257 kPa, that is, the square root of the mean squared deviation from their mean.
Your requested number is 0.8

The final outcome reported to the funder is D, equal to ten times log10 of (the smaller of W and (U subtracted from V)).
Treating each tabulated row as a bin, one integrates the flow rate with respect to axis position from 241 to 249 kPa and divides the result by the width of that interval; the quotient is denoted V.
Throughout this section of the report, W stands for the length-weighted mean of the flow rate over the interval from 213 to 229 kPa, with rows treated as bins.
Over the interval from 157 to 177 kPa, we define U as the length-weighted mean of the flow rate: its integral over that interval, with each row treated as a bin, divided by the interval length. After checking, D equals 4.6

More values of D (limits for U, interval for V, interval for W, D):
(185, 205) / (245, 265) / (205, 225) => 12.5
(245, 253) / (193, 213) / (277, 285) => -1.8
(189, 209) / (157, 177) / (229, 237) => 4.1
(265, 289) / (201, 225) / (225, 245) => 0.5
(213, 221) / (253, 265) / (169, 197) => 2.6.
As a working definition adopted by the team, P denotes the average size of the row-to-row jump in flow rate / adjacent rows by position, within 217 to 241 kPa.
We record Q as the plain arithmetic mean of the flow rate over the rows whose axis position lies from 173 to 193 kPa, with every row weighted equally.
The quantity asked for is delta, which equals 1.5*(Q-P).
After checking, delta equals 113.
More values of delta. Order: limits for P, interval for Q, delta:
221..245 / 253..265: 155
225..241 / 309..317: 150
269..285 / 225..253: 146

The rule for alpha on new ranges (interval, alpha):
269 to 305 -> -184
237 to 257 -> -175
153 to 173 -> -175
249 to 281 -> -181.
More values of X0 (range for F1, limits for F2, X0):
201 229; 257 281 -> 1.00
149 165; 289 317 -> 1.00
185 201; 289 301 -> 0.95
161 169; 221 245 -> 1.00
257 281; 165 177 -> 1.02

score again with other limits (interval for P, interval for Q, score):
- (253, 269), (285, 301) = 0.4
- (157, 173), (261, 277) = 2.3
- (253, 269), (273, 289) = 1.4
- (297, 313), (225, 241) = 1.9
